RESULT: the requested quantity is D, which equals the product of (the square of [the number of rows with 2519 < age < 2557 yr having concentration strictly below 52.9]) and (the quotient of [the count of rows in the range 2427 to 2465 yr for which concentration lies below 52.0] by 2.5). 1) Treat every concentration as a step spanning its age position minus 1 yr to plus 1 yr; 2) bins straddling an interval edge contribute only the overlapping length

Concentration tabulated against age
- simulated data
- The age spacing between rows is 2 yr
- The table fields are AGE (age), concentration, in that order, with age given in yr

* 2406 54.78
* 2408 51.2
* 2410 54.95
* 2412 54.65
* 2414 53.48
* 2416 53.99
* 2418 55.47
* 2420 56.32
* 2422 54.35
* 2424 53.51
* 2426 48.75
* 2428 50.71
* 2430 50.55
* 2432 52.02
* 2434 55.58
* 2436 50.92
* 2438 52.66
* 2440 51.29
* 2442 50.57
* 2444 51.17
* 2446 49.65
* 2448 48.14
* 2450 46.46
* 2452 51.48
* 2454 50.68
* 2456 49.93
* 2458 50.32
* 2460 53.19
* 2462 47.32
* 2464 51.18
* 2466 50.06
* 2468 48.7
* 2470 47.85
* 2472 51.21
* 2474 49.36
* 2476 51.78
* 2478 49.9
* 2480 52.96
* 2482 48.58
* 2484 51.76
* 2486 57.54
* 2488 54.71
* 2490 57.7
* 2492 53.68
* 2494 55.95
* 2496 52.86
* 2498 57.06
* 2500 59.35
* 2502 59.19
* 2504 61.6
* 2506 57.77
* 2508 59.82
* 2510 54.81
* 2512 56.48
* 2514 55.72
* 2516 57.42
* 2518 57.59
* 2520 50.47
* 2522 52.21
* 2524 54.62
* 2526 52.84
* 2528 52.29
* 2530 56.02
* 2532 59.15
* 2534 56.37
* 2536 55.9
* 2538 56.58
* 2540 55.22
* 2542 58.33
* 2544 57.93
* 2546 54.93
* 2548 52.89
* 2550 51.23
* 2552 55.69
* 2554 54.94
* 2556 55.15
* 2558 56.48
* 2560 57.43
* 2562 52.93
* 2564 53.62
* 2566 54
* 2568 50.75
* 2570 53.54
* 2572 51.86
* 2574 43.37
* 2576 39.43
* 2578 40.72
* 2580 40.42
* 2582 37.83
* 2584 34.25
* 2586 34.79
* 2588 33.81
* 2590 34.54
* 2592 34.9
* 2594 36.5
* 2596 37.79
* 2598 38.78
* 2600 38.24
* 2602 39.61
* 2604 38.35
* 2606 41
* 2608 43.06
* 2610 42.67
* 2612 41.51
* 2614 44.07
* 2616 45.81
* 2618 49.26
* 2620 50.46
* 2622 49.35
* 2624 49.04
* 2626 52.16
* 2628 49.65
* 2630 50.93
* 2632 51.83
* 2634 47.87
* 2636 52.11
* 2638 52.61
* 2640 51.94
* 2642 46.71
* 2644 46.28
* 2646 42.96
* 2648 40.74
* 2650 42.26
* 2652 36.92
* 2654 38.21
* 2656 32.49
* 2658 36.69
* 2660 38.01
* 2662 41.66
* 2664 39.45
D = 216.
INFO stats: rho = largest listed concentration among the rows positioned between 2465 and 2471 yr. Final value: 50.06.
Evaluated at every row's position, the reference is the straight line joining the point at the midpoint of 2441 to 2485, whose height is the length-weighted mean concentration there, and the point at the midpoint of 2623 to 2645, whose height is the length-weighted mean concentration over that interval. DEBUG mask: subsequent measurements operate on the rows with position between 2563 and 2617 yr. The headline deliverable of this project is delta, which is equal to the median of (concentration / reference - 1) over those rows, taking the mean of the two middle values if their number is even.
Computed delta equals -0.19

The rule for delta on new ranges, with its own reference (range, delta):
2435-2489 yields 0.01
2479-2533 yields 0.12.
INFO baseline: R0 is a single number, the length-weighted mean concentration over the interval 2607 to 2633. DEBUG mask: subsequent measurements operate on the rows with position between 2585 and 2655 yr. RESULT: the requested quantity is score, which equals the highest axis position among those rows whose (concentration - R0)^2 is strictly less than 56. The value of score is 2650 yr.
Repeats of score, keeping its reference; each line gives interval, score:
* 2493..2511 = 2510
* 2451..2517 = 2510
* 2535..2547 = 2546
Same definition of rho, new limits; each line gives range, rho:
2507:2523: 59.82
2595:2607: 41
